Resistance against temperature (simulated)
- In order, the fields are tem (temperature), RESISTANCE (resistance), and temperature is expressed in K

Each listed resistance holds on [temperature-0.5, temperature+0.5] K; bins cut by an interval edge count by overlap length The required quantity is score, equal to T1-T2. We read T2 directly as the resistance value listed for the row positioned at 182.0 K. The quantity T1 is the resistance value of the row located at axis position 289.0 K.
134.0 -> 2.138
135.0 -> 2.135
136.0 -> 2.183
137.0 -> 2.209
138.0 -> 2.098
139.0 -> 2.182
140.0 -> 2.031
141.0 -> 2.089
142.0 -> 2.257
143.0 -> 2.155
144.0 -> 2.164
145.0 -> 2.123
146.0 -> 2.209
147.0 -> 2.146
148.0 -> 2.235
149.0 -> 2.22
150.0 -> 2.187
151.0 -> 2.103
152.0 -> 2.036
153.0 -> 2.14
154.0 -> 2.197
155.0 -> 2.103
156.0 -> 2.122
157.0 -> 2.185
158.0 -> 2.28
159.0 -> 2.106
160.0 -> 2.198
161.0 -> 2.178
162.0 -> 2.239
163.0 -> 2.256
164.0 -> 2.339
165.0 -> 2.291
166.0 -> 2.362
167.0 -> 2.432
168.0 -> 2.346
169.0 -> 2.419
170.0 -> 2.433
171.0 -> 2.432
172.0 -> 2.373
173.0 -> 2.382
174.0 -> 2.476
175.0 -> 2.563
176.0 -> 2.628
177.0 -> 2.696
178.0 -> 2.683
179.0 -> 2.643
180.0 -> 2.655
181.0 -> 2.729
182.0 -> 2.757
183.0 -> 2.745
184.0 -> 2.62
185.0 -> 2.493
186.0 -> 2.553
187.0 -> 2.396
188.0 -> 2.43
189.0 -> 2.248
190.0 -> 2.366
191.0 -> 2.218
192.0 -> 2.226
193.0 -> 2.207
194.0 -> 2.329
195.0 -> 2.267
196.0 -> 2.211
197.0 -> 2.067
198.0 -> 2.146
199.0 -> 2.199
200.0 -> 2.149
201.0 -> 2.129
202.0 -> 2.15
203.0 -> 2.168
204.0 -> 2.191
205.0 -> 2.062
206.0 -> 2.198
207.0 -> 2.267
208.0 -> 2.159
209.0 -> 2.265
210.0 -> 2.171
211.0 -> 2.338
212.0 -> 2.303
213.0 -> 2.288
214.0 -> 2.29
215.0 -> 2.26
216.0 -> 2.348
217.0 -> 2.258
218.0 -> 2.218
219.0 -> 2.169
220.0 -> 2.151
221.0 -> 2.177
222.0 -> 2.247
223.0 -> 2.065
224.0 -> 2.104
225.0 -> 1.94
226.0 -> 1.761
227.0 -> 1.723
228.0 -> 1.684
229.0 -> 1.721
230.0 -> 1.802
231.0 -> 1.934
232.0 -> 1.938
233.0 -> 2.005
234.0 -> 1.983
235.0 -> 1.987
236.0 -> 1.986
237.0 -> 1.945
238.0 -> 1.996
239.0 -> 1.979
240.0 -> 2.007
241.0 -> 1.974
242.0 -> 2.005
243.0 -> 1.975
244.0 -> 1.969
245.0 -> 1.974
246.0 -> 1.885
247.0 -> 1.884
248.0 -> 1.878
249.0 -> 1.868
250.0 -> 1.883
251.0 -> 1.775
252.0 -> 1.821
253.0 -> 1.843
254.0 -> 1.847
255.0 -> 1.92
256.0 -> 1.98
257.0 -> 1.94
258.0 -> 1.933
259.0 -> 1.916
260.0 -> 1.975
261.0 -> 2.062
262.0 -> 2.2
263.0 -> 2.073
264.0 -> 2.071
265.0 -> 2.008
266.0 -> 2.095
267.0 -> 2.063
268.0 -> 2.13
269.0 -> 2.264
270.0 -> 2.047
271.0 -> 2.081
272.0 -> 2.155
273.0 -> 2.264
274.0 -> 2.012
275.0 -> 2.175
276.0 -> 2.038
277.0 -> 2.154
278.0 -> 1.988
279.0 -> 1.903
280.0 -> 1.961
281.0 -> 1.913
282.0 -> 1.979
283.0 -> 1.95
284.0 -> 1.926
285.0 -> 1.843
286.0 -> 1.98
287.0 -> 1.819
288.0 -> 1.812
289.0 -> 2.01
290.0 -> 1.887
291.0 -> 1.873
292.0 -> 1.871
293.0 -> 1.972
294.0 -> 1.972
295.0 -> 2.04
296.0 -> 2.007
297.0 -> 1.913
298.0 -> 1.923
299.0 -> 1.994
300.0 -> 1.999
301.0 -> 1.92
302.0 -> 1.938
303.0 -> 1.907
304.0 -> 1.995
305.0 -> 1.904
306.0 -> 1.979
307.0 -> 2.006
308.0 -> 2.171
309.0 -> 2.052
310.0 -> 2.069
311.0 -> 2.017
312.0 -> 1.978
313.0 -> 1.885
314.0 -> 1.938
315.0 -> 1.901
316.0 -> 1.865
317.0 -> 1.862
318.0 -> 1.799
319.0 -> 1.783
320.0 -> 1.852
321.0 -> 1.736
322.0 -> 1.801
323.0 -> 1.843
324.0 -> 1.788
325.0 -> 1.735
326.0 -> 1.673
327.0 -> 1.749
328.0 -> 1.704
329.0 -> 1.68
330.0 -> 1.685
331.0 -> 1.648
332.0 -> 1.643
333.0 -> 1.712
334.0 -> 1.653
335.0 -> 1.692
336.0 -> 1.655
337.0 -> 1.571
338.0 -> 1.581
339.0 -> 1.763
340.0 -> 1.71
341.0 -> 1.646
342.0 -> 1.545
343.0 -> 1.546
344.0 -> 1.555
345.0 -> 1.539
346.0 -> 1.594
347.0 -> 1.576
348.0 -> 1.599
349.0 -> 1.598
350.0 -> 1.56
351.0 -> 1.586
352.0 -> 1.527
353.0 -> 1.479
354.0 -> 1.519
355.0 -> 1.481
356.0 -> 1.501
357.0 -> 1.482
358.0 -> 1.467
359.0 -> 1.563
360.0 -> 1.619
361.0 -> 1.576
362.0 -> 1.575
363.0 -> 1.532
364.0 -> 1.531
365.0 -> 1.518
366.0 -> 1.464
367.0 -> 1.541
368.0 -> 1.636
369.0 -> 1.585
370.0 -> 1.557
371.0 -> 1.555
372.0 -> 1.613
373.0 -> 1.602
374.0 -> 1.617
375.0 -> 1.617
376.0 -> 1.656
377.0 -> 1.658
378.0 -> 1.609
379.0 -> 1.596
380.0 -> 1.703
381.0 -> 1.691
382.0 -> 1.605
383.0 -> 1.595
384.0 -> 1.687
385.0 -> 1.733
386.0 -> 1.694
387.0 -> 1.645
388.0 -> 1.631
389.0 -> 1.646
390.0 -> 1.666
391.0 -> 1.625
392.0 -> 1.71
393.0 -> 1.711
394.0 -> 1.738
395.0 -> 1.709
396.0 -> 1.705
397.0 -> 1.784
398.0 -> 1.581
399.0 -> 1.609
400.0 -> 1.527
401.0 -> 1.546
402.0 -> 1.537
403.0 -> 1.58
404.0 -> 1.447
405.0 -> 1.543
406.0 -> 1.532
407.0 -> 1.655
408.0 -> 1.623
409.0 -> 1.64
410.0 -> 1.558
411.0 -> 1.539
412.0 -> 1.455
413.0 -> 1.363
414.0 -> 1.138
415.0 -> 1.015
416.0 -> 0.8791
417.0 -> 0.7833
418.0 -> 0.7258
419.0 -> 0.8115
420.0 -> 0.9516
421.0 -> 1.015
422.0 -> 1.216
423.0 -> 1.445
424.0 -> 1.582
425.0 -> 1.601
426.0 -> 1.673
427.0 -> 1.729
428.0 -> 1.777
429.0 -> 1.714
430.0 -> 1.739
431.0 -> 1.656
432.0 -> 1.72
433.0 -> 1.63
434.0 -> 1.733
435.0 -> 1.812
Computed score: -0.75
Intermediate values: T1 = 2.01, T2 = 2.757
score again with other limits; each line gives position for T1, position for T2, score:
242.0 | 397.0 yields 0.22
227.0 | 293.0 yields -0.25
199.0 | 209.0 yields -0.07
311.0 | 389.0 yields 0.37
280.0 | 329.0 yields 0.28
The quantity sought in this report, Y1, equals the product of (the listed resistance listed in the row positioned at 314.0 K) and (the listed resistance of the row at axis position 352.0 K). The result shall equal 3.0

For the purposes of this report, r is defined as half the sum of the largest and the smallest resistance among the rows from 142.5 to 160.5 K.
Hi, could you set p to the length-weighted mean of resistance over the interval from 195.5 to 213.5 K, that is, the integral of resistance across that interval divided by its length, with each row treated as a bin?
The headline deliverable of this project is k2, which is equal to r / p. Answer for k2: 1.0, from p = 2.19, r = 2.16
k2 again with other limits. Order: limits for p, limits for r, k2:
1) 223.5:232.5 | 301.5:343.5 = 1.0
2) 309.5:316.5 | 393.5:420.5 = 0.6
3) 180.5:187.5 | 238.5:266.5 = 0.8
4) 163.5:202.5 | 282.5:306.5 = 0.8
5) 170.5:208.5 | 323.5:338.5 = 0.7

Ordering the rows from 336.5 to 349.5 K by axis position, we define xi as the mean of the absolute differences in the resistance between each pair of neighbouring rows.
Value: 0.044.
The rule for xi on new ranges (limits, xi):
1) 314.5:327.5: 0.055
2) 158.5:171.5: 0.053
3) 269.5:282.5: 0.109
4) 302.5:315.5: 0.071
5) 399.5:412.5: 0.056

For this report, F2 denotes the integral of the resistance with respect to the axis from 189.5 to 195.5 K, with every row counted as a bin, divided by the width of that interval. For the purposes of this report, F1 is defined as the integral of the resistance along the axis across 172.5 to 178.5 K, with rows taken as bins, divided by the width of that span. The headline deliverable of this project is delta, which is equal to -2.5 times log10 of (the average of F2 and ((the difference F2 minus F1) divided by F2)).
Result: -0.1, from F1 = 2.6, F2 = 2.27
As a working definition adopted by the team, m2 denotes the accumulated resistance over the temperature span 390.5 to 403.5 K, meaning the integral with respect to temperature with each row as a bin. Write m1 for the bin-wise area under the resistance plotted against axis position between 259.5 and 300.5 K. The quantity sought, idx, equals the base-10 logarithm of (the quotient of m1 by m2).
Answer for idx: 0.6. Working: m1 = 82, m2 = 21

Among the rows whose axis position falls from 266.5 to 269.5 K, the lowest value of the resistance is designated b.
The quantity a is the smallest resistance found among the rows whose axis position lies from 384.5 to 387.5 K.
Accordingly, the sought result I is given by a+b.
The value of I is 3.71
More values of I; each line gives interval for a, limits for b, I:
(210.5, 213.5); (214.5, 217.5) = 4.55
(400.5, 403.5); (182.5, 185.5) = 4.03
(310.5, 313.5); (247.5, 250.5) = 3.75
